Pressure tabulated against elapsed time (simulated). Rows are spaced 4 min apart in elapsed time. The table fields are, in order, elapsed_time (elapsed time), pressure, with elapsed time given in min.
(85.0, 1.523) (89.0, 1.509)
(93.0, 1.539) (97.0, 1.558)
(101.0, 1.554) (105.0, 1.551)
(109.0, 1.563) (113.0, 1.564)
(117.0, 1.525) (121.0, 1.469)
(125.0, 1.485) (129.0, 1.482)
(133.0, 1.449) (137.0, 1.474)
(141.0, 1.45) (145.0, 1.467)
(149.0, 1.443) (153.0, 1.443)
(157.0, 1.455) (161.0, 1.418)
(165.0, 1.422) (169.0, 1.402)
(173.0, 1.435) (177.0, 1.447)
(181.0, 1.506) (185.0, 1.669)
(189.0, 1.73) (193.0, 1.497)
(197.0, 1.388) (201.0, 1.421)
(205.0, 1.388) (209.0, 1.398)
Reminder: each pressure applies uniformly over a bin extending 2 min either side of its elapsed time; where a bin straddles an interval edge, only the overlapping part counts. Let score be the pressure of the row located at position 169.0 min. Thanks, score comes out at 1.402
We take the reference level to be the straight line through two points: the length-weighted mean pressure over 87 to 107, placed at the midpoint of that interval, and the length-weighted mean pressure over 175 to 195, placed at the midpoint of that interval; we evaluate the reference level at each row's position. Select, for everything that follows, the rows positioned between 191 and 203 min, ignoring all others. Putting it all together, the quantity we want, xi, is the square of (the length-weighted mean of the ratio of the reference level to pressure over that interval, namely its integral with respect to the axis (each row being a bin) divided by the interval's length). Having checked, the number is 1.20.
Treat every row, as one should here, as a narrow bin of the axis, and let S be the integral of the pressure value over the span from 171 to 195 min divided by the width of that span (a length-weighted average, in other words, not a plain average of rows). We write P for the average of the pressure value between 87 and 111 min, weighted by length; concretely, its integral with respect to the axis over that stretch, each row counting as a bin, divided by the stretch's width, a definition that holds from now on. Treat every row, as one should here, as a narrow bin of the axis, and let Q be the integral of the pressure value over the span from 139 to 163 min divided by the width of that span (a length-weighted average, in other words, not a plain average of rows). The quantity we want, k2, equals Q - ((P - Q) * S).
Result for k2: 1.29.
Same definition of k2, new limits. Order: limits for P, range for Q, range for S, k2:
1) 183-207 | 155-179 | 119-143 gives 1.30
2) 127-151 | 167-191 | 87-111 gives 1.64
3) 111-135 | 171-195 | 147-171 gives 1.62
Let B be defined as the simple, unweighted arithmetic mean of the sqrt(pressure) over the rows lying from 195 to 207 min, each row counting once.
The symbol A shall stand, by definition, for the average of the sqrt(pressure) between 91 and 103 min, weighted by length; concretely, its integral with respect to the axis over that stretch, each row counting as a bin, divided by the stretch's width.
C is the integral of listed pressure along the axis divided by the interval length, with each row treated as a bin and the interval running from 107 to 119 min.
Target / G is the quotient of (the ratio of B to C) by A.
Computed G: 0.61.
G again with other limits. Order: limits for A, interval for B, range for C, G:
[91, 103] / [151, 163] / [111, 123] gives 0.63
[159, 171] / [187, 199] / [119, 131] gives 0.70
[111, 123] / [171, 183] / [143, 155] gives 0.68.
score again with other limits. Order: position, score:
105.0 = 1.551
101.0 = 1.554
